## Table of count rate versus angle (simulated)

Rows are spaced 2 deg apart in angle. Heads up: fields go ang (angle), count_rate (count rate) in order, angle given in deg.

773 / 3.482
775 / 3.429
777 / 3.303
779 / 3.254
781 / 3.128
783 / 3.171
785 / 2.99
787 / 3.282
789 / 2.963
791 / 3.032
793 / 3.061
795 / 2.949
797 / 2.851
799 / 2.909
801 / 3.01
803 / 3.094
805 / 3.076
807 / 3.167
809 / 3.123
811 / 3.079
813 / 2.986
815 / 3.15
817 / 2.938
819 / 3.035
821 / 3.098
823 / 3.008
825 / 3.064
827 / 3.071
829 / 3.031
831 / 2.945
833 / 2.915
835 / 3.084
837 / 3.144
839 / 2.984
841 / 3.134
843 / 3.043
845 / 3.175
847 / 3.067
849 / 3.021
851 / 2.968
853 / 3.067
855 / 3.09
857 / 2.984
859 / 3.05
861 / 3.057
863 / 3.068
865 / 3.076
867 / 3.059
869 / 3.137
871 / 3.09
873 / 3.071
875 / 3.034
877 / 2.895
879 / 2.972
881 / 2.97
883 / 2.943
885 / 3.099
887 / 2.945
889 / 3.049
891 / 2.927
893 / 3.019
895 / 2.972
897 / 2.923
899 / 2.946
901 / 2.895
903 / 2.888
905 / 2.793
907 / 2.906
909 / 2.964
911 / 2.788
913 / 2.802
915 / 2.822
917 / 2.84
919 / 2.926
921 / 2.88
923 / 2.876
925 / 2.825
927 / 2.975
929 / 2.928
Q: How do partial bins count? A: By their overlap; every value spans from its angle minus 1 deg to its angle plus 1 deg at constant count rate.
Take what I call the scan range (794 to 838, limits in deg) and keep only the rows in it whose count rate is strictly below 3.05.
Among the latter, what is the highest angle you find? 833 deg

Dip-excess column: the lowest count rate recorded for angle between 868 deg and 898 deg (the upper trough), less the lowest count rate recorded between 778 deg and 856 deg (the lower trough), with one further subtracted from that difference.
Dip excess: -0.96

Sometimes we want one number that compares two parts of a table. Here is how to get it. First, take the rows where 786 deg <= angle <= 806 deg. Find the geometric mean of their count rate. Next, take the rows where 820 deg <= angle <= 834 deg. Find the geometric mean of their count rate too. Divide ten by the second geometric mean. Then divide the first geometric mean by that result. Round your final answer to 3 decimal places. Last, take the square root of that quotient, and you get 0.955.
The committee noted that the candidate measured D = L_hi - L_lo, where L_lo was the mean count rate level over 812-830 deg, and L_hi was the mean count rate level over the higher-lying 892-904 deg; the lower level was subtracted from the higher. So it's -0.10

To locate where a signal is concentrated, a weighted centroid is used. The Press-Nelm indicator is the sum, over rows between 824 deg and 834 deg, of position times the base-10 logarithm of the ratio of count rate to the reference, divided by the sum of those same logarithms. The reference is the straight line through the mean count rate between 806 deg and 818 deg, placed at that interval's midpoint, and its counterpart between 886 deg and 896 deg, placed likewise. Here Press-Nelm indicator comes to 832.3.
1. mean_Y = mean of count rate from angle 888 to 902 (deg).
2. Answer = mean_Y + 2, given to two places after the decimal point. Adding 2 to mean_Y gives 4.96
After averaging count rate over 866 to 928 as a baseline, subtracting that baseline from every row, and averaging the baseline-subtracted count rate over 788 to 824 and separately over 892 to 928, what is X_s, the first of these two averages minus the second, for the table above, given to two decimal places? 0.14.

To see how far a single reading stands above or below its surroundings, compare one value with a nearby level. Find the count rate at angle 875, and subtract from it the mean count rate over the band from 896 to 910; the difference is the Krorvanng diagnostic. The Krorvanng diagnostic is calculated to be 0.13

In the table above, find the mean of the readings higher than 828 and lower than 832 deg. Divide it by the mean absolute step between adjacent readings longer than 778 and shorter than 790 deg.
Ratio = 16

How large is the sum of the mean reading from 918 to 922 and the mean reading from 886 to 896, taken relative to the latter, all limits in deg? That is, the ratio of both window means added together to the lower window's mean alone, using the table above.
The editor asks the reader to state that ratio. 1.97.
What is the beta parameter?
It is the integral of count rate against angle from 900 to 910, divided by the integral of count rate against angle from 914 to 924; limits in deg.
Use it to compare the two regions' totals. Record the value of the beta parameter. 1.01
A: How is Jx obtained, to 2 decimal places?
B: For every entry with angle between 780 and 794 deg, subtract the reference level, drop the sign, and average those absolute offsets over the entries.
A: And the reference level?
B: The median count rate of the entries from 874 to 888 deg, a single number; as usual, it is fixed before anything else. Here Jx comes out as 0.12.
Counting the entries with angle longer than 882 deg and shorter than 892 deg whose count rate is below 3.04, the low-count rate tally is 3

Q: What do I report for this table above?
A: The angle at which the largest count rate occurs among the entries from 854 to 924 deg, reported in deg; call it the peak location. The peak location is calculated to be 869 deg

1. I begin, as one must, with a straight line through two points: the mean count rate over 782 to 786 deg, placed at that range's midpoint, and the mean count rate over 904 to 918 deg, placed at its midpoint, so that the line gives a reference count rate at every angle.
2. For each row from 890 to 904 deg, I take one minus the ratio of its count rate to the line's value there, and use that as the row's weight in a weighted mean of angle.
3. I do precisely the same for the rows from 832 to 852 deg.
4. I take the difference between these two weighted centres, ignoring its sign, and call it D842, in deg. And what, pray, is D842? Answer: 52.9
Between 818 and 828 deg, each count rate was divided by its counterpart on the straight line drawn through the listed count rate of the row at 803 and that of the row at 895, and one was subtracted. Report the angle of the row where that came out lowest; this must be 823 deg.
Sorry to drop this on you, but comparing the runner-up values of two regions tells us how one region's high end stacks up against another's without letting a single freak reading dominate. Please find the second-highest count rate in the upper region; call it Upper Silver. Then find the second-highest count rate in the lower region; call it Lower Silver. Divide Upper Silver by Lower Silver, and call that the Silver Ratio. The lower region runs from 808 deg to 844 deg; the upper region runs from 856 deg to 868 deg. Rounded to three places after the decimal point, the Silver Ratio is 0.976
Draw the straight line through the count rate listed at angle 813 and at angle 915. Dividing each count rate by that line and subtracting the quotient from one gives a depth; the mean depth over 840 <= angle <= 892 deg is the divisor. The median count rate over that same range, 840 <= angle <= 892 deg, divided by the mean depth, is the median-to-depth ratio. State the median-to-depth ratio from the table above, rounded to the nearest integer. -65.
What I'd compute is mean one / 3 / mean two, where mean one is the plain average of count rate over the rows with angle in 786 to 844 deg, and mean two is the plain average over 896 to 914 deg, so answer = 0.352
